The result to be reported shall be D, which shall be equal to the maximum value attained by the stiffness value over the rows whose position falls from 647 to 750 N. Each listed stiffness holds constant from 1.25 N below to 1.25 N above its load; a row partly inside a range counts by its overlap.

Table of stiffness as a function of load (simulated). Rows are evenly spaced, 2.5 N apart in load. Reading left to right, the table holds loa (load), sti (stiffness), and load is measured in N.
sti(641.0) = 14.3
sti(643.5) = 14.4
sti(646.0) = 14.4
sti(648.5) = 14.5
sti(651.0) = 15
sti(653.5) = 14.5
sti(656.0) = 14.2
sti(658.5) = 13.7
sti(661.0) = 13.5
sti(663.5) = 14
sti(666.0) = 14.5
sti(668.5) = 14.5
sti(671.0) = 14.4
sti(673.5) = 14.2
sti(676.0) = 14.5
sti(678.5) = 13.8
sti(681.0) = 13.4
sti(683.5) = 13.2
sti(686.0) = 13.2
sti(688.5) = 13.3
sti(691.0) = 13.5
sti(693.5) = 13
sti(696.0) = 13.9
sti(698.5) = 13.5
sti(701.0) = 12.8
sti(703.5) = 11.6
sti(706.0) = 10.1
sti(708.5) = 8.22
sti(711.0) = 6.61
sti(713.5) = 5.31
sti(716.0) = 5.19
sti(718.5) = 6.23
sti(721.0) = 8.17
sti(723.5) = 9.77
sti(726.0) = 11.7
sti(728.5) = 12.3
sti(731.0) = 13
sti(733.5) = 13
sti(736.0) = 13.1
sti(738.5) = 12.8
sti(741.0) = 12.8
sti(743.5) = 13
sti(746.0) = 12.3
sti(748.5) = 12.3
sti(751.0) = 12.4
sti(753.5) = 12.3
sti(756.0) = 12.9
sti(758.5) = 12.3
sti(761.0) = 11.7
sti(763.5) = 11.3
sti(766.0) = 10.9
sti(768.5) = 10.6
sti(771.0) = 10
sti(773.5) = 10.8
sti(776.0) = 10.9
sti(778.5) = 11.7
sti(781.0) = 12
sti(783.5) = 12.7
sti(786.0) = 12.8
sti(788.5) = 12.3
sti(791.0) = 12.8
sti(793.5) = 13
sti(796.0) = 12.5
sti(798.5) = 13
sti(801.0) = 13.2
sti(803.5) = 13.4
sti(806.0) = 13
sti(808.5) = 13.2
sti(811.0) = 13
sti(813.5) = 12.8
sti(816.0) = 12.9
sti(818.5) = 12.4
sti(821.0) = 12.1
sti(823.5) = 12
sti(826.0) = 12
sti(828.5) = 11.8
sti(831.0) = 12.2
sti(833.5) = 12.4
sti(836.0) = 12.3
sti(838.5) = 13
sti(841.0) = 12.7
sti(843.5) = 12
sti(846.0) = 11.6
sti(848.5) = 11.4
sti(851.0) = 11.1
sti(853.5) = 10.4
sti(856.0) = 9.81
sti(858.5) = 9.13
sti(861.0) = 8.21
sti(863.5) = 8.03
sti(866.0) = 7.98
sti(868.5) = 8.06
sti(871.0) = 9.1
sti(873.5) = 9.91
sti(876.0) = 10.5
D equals 15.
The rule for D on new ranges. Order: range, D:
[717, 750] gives 13.1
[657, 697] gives 14.5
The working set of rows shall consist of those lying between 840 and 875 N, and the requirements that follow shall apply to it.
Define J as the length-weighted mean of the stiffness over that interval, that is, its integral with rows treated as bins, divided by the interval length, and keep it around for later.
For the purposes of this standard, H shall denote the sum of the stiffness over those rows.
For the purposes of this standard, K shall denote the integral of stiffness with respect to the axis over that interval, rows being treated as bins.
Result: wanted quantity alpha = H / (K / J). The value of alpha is 4.0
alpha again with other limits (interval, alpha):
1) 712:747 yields 4.2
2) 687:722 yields 4.0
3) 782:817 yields 5.2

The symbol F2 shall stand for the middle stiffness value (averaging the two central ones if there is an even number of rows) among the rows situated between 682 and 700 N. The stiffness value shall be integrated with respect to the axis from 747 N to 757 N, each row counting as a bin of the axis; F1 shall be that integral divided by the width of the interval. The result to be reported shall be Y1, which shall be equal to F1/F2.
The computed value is 0.94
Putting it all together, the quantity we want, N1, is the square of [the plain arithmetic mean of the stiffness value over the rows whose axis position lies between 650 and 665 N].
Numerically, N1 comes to 200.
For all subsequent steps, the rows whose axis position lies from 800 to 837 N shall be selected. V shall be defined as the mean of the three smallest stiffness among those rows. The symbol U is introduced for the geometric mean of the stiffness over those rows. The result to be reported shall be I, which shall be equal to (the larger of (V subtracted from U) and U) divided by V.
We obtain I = 1.05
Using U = 12.6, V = 12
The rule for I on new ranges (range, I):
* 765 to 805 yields 1.15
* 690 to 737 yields 1.81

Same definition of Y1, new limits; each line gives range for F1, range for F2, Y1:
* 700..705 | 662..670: 0.83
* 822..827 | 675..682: 0.87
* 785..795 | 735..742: 0.99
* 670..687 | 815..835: 1.14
